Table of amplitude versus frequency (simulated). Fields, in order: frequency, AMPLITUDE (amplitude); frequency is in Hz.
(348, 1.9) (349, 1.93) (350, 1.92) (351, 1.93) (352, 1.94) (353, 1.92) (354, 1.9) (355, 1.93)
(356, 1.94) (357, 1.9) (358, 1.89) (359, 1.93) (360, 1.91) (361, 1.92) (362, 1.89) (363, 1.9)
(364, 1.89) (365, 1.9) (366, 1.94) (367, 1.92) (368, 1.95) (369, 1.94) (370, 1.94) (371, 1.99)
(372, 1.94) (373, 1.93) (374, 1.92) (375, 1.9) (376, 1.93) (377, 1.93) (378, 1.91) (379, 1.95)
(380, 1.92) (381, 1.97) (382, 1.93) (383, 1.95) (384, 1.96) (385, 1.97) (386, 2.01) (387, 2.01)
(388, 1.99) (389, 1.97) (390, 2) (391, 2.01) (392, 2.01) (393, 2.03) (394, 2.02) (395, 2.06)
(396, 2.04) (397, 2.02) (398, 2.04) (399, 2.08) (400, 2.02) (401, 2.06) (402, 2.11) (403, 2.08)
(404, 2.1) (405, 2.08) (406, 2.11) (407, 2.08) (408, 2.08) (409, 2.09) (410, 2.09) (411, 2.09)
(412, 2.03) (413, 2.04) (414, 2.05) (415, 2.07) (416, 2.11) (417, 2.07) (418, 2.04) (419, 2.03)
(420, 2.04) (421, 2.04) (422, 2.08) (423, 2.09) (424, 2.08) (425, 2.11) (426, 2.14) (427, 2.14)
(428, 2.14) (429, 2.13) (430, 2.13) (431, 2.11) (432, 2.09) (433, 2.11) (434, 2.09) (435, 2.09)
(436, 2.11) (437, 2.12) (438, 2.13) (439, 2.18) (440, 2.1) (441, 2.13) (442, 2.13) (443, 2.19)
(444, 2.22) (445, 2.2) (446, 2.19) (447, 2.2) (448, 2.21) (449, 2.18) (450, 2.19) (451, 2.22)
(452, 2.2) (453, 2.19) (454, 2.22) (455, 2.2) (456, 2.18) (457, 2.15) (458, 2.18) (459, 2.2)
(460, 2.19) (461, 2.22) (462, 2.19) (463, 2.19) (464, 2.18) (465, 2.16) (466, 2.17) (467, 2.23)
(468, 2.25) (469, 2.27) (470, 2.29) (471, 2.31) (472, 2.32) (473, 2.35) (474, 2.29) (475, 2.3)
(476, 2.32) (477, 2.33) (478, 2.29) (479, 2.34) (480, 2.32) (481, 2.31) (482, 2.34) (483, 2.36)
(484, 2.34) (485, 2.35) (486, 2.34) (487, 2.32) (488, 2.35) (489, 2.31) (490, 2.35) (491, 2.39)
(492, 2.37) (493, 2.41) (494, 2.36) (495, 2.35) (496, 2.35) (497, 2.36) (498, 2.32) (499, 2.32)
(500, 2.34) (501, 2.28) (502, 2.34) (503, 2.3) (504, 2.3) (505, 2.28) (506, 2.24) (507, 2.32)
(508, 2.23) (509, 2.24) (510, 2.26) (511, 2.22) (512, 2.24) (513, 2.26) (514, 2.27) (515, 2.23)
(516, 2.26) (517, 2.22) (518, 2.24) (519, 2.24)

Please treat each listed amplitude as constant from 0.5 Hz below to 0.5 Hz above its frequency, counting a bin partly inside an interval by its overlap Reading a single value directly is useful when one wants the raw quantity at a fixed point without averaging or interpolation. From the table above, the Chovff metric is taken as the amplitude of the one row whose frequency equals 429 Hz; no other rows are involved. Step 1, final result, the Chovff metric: 2.13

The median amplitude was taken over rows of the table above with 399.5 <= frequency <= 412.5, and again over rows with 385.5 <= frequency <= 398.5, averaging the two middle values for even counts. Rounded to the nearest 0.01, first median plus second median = 4.09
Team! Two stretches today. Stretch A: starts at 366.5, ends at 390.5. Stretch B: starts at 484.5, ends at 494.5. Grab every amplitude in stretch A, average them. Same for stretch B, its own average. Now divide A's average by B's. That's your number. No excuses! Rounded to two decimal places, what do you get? 0.83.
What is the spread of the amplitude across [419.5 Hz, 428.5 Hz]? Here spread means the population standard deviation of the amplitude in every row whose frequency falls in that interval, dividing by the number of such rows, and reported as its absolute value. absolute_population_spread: 0.038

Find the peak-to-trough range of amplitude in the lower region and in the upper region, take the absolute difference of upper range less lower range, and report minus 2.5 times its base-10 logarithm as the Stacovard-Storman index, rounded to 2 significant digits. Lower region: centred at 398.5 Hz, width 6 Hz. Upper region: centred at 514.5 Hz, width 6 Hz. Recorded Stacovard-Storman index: 5.0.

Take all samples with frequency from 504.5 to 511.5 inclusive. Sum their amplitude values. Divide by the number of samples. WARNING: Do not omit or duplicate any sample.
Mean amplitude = 2.26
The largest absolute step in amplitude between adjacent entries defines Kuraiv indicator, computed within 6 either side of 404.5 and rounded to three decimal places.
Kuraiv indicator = 0.060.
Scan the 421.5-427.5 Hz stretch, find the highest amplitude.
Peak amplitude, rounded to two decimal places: 2.14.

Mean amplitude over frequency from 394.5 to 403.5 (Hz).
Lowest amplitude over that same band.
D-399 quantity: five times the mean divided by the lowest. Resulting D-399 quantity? 5.09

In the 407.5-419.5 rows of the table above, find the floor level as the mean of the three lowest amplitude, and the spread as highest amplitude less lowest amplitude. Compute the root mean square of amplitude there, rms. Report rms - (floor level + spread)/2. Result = 1.01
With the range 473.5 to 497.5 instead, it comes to 1.13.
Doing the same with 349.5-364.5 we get 0.94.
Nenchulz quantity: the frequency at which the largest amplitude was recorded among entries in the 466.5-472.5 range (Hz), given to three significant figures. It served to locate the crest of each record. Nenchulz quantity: 472 Hz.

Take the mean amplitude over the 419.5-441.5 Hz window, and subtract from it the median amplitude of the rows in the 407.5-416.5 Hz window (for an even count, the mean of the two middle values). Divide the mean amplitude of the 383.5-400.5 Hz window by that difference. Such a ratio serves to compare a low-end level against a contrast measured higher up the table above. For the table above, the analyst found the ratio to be 71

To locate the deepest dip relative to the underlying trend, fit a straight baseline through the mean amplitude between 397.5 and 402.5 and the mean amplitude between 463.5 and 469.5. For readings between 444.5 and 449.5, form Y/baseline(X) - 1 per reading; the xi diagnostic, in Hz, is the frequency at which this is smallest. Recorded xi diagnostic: 449 Hz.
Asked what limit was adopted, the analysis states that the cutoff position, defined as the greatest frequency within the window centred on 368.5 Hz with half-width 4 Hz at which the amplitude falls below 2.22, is 372 Hz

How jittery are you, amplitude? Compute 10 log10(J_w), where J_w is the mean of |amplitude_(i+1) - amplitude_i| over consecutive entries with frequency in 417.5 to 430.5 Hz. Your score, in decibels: -19.0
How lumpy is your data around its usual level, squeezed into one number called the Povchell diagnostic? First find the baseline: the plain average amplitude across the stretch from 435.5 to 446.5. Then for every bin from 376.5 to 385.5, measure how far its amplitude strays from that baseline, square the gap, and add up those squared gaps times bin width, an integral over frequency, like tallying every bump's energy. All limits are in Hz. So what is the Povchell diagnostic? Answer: 0.4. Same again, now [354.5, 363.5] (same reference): 0.5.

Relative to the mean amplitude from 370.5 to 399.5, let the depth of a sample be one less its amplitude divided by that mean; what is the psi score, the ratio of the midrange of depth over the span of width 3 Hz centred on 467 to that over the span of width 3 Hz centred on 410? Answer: 2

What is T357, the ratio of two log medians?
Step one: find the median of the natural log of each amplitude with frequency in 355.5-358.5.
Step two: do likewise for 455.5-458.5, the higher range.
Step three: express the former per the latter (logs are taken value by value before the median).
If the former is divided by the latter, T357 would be 0.82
